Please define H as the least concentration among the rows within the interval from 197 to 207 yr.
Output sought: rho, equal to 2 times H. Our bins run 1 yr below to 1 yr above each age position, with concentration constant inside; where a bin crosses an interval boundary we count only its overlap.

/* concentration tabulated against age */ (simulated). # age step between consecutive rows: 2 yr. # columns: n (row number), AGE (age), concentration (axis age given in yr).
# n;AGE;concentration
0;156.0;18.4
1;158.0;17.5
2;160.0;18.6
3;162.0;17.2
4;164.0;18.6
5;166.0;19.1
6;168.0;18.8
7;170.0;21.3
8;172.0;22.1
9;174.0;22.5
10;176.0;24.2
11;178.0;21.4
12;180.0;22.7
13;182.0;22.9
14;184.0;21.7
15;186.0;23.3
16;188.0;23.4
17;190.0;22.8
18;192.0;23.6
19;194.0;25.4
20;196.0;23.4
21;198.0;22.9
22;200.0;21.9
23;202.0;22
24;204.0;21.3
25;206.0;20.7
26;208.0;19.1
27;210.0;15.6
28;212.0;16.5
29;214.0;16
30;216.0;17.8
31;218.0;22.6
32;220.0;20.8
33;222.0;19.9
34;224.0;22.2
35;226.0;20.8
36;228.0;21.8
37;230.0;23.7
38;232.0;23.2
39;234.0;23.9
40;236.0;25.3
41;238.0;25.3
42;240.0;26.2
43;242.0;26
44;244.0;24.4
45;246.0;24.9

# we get 41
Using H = 20.7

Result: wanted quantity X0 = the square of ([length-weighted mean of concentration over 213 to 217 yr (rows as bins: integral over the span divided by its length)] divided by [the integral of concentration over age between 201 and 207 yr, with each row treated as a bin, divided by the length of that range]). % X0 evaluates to 0.63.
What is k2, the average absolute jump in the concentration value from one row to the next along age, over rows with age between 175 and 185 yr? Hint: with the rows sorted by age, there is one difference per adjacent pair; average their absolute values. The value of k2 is 1.4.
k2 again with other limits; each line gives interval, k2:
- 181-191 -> 0.9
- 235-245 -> 0.7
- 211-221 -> 2.2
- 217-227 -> 1.6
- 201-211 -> 1.6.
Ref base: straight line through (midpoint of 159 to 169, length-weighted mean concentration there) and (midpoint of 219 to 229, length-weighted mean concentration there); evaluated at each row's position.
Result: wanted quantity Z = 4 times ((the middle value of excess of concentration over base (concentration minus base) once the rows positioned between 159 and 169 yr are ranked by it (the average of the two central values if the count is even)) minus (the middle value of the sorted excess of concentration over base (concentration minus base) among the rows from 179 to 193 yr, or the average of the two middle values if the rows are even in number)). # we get -14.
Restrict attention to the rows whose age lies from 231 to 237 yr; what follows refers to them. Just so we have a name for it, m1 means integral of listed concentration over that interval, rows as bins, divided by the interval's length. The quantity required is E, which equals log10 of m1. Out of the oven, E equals 1.38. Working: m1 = 24.1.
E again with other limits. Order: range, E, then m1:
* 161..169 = 1.27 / 18.4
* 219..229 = 1.32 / 21.1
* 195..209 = 1.33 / 21.6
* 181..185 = 1.35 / 22.3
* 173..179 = 1.36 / 22.7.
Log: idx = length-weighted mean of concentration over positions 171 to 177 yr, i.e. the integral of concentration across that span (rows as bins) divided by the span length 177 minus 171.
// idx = 22.9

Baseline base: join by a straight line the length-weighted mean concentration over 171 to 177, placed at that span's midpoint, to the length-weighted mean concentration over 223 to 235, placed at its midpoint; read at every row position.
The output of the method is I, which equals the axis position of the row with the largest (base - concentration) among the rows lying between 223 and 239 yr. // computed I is 226.0 yr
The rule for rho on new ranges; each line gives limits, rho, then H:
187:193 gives 46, 22.8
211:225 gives 32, 16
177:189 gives 43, 21.4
